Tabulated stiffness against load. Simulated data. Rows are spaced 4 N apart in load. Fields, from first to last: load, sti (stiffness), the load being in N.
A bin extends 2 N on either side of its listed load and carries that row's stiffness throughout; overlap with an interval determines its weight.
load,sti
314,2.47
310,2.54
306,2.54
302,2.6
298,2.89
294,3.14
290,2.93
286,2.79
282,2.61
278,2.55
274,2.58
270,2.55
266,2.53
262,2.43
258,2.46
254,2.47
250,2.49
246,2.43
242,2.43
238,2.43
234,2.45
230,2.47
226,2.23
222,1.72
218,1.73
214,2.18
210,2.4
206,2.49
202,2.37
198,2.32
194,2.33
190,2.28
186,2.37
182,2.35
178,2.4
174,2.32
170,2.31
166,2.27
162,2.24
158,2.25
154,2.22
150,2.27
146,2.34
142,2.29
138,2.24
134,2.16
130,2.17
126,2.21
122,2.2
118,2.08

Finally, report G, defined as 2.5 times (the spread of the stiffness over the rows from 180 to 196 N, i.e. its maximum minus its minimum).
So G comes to 0.2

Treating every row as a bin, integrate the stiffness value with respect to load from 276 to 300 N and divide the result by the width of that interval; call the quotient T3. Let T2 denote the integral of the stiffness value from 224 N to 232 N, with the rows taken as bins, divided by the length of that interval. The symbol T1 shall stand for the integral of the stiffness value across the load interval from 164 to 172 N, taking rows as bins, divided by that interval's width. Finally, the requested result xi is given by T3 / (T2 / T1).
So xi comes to 2.7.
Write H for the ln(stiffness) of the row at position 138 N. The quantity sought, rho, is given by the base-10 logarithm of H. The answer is -0.093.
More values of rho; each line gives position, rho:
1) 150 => -0.086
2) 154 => -0.098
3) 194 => -0.073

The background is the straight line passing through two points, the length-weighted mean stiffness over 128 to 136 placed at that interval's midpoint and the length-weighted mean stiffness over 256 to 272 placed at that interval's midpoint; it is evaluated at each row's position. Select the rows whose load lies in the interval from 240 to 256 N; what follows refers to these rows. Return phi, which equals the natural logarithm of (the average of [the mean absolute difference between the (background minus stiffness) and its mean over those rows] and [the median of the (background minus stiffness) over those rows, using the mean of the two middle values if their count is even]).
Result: -4.7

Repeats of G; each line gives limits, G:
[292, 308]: 1.5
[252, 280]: 0.4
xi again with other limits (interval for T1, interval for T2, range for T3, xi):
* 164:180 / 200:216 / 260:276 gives 2.5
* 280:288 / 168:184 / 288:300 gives 3.4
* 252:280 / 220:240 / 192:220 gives 2.5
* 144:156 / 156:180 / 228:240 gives 2.4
